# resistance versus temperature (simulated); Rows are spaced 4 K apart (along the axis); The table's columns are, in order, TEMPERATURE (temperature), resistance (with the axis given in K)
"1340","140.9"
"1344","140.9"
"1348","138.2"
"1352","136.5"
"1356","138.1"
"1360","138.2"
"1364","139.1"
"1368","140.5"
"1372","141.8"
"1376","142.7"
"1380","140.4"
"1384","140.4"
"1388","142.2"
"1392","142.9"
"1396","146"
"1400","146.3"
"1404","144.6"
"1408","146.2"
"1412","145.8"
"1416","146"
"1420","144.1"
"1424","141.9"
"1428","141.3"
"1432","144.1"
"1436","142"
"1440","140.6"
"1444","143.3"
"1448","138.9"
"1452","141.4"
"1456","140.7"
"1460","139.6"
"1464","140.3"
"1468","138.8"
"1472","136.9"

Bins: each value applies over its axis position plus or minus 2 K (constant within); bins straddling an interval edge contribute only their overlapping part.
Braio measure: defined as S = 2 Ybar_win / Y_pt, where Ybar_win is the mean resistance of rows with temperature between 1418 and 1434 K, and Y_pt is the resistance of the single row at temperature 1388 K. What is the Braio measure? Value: 2.01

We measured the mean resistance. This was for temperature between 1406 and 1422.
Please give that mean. 146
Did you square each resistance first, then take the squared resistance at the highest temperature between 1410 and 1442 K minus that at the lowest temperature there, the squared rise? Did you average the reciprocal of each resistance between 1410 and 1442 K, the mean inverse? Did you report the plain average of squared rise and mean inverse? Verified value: -745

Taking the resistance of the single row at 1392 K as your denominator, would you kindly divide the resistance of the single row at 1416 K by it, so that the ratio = 1.02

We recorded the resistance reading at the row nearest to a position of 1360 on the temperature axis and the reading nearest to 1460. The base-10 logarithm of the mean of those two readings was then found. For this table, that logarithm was 2.14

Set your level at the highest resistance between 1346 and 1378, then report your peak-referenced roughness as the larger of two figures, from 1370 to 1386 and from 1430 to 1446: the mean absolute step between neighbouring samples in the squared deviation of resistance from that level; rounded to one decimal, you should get 3.1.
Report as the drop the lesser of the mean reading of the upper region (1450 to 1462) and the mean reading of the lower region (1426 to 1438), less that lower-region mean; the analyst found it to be -1.90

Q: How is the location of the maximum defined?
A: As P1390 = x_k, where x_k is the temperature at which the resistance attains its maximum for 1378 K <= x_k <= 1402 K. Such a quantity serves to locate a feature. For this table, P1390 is 1400 K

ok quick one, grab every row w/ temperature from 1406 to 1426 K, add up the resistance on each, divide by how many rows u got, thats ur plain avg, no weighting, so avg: 145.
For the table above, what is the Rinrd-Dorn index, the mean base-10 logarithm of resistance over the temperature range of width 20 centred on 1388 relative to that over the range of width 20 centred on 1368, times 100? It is 100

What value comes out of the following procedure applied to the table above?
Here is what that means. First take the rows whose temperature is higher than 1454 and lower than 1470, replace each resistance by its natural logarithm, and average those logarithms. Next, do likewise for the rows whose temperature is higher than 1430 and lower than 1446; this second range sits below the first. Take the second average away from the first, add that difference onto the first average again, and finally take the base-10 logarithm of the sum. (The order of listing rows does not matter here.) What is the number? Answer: 0.692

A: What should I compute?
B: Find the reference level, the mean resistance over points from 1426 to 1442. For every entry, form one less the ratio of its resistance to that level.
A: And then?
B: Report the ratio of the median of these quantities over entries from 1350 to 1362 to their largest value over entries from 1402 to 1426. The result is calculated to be 39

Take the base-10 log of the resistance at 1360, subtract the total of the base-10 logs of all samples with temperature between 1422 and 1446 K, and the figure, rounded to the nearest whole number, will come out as -11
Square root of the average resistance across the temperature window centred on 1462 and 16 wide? 11.8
